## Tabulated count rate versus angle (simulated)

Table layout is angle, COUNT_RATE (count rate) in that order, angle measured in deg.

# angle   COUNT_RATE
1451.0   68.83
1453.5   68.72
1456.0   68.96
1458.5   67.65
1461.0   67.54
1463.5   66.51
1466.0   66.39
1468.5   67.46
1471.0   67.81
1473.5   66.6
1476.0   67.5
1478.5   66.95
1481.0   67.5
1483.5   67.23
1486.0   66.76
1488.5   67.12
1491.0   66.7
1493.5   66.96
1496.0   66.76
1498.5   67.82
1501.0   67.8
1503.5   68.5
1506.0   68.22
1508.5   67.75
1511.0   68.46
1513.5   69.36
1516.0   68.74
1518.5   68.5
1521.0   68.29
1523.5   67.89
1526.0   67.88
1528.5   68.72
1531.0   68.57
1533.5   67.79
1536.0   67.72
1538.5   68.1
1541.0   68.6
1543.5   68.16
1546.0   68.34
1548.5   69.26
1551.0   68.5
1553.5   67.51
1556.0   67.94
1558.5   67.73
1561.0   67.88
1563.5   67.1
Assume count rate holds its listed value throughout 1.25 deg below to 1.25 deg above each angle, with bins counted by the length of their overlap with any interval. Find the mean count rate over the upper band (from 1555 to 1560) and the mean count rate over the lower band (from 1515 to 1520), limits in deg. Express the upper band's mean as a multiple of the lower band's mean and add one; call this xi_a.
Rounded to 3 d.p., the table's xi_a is 1.989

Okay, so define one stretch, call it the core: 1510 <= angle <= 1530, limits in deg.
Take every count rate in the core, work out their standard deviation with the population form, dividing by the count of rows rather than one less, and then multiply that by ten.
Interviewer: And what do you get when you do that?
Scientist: 4.5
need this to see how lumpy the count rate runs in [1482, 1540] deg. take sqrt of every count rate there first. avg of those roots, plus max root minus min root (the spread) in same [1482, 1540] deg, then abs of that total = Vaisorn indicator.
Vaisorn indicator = 8.40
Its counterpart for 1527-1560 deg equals 8.37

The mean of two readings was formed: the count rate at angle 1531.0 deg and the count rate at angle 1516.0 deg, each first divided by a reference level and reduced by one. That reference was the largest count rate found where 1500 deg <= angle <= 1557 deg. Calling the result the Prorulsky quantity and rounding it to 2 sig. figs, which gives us -0.010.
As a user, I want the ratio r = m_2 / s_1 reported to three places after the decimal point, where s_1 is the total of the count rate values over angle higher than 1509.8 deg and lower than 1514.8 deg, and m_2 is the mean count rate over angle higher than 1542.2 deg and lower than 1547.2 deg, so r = 0.495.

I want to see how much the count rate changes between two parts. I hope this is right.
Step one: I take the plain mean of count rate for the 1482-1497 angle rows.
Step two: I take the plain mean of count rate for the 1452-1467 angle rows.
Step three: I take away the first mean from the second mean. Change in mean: 0.7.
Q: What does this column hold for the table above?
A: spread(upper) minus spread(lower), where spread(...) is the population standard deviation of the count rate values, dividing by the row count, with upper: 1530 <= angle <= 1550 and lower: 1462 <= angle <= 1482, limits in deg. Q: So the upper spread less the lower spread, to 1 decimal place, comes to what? 0.0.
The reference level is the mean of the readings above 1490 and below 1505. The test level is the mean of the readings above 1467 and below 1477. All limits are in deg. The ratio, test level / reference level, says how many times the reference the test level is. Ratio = 1.00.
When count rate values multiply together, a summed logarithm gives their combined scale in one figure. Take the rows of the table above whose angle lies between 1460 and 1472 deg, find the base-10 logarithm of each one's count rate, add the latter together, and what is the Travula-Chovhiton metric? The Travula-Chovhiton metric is 9.1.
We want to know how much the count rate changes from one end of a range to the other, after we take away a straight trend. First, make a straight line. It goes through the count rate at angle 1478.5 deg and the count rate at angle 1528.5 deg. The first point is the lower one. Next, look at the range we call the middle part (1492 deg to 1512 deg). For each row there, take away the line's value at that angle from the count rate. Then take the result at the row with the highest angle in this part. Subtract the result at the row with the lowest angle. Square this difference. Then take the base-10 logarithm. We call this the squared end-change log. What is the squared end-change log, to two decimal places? -0.11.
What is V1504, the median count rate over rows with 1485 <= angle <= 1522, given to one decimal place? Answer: 67.8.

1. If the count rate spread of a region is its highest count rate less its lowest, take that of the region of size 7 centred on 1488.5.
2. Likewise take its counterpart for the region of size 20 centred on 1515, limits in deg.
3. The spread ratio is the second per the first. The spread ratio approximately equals 3.8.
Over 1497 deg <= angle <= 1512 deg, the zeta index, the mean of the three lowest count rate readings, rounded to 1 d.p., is 67.8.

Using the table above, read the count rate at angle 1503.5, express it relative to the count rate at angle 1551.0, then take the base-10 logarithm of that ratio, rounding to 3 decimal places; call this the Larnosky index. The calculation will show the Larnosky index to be 0.000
